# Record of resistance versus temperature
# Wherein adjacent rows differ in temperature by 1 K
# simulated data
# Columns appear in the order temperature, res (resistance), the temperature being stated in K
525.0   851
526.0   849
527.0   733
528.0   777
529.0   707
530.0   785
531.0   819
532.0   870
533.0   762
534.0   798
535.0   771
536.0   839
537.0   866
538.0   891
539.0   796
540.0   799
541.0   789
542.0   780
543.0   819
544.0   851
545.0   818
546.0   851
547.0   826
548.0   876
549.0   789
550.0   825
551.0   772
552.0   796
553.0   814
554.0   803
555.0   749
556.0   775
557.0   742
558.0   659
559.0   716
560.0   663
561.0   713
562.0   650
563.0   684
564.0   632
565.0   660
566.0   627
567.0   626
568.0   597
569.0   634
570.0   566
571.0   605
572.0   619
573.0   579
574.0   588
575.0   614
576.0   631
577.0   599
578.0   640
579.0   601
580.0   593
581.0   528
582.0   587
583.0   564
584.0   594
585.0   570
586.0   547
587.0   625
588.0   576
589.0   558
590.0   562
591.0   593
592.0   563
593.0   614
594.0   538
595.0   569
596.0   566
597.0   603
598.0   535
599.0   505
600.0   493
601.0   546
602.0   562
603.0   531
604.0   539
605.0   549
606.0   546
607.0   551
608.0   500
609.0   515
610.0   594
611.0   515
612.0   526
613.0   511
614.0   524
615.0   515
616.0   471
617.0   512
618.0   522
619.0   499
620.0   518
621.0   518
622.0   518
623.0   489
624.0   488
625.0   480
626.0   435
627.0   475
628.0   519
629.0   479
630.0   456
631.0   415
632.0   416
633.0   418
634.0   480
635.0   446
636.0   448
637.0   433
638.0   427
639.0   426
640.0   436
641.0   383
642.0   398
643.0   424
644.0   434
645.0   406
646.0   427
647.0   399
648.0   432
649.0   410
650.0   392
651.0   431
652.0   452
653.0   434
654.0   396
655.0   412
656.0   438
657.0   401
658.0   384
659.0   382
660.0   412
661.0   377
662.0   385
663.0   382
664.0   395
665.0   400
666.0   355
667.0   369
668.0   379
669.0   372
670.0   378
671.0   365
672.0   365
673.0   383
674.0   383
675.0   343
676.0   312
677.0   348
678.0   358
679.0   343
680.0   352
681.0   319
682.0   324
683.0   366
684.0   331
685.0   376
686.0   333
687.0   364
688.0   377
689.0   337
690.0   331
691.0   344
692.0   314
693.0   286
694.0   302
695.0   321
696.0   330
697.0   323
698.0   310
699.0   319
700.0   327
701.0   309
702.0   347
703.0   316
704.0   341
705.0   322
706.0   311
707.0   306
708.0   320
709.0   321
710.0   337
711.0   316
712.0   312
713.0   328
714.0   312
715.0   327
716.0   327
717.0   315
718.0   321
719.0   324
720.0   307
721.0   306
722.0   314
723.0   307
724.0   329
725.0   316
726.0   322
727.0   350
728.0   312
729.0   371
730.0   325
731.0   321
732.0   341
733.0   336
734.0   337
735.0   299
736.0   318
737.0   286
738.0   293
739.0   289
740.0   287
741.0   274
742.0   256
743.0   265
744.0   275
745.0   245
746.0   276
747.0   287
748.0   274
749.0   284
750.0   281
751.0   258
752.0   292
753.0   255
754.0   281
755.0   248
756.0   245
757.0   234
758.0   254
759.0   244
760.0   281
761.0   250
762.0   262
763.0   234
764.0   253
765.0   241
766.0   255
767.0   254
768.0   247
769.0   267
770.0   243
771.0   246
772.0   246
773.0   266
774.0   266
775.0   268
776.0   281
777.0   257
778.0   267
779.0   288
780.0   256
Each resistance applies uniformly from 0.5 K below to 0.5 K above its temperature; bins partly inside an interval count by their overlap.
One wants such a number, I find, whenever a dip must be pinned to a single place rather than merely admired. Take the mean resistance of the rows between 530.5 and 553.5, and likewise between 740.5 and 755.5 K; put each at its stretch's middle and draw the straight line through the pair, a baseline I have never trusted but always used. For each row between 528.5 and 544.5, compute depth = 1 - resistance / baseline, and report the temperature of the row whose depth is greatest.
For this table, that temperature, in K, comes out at 529.0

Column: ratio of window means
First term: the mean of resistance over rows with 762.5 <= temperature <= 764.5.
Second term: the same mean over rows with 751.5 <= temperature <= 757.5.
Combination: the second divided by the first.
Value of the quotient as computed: 1.06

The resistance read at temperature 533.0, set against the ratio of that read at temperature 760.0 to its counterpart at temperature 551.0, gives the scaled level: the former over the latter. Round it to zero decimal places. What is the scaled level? 2093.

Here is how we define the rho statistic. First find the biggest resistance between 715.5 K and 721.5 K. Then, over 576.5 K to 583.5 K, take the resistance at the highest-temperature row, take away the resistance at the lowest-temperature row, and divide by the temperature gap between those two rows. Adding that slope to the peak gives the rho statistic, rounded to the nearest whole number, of 321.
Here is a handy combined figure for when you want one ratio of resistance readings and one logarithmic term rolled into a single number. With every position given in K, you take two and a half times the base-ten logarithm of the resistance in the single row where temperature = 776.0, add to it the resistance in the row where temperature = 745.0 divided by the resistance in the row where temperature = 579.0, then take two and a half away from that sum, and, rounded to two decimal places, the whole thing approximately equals 4.03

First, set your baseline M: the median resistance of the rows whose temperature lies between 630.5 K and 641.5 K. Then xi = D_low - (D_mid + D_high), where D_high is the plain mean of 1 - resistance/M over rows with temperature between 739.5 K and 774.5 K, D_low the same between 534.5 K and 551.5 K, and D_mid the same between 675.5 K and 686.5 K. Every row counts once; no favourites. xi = -1.5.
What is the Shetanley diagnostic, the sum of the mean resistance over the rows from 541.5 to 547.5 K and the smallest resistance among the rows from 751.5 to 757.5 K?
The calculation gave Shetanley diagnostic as 1058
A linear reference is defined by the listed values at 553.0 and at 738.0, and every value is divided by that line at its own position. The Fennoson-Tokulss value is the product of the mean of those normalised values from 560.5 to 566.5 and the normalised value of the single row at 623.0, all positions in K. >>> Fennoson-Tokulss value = 0.668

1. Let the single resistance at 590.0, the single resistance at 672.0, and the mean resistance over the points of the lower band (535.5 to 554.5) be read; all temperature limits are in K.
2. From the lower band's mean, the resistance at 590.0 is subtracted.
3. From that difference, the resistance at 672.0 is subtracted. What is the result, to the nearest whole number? -106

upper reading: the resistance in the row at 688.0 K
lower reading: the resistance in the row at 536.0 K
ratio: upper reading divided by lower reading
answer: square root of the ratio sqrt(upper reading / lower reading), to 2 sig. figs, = 0.67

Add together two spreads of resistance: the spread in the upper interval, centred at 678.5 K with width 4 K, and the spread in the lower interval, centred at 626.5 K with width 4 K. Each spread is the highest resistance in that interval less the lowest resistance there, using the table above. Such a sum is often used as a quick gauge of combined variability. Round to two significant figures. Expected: 99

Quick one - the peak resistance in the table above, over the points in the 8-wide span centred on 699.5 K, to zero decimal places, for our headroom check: 347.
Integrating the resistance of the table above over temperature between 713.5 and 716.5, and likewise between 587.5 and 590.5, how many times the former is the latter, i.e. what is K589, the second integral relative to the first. 1.8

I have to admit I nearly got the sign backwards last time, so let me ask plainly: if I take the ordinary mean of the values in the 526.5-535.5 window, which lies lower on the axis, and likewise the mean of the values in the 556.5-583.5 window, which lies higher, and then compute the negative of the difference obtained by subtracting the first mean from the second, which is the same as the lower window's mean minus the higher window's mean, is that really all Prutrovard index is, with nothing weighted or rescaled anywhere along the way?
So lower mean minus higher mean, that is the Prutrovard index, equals 154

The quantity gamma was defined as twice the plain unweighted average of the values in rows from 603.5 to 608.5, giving 1074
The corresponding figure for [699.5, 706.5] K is 649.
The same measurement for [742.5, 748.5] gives 541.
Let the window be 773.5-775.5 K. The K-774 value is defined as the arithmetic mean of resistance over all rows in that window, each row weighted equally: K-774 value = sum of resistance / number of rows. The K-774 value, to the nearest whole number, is 267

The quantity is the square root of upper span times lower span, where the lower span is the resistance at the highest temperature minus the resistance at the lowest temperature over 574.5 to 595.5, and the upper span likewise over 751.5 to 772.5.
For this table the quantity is 45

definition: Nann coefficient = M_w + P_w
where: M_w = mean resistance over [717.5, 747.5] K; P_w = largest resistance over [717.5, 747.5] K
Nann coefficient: 677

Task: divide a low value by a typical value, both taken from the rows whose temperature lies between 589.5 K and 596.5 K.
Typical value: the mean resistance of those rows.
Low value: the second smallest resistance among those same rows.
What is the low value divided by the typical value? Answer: 0.982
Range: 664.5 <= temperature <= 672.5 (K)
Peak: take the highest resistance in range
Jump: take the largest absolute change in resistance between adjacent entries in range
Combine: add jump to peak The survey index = 445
